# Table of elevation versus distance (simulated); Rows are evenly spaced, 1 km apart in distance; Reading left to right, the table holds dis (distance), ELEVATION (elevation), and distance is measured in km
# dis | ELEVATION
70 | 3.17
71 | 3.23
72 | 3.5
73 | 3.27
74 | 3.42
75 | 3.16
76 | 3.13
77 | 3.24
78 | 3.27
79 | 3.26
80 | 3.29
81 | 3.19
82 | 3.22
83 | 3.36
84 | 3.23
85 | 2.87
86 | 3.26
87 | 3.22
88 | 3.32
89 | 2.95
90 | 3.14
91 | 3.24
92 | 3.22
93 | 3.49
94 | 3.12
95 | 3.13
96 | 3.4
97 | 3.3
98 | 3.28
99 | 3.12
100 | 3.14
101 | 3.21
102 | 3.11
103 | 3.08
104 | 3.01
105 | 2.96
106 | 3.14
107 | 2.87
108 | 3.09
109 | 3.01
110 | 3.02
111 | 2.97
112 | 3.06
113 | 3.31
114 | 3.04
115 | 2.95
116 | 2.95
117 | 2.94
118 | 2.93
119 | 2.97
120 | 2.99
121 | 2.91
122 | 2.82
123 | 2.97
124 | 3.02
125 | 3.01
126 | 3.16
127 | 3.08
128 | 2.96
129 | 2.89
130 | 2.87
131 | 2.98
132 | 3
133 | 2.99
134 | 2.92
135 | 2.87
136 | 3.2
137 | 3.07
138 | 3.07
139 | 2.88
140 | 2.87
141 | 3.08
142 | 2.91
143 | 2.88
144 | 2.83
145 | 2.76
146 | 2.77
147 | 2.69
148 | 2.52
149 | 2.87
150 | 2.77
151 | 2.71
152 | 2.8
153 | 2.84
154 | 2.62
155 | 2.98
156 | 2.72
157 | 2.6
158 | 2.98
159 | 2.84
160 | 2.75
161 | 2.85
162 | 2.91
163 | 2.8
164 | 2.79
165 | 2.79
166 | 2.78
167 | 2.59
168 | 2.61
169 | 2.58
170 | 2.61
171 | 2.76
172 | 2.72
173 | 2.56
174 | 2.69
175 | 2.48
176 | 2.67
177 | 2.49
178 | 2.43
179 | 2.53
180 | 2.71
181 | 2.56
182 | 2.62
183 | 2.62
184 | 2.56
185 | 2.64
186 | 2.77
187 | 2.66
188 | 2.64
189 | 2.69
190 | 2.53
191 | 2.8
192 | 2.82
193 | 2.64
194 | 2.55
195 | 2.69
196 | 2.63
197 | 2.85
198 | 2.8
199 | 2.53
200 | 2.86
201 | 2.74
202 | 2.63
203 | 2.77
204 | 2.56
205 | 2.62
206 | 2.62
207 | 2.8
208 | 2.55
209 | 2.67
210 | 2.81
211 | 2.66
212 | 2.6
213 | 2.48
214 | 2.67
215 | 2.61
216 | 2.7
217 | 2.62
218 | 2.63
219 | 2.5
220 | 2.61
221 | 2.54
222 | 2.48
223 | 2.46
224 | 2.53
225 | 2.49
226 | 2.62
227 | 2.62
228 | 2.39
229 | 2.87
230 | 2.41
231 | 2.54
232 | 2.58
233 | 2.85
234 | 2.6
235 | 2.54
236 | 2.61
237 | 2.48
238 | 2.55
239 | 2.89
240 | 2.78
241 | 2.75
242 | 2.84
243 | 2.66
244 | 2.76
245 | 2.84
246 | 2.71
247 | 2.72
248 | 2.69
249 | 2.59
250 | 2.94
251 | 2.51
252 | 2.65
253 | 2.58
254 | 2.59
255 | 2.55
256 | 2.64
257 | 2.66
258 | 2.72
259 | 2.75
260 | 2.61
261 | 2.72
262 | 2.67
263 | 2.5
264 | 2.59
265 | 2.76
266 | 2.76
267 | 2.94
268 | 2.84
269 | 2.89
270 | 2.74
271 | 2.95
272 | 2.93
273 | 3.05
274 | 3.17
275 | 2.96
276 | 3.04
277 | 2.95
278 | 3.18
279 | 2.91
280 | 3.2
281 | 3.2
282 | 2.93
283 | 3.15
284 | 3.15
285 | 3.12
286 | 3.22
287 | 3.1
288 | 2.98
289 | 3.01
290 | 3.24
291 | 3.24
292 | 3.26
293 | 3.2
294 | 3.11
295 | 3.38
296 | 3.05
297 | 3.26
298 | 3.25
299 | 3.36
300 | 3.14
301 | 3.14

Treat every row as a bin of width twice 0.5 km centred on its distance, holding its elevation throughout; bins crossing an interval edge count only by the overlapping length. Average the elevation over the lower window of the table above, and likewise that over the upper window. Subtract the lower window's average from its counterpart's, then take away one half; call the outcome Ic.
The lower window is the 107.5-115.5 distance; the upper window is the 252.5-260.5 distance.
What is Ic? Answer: -0.9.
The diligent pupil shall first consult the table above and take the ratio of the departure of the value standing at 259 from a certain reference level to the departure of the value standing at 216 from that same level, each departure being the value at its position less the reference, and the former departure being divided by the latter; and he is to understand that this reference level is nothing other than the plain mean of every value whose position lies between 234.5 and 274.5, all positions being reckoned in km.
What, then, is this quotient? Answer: -0.8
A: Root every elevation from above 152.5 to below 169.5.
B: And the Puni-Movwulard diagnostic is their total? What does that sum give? 28.3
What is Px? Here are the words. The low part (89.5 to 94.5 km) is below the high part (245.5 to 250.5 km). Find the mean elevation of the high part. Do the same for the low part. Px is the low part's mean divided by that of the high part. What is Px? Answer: 1.19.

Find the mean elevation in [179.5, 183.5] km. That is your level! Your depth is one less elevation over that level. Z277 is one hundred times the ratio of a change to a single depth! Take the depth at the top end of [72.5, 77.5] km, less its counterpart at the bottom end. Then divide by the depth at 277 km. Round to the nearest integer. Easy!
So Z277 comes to -9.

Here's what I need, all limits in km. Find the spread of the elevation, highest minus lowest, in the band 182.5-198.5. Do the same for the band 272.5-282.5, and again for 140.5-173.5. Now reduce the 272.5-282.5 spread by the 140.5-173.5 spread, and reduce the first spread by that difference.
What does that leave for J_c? 0.59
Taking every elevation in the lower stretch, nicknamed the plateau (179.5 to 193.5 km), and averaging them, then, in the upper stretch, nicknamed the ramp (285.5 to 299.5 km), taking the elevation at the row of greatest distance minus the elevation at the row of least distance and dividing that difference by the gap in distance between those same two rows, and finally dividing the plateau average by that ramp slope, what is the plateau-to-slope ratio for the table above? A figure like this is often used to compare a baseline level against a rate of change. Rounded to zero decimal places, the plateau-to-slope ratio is 247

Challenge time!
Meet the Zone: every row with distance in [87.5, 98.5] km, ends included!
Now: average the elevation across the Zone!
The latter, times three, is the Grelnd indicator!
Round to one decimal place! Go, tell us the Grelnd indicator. 9.7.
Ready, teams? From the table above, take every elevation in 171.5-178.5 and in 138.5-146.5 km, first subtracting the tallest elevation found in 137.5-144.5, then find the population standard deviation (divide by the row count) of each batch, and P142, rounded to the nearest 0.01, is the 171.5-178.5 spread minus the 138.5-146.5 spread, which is 0.01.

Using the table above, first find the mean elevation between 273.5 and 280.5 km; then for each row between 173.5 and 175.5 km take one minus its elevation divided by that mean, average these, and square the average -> 0.024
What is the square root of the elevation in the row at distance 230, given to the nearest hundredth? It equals 1.55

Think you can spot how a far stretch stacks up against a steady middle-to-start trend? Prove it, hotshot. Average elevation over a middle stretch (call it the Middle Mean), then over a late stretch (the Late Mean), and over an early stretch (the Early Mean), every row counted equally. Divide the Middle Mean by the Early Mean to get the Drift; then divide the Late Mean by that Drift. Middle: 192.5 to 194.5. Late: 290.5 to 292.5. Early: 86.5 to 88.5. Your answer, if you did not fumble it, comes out 4.10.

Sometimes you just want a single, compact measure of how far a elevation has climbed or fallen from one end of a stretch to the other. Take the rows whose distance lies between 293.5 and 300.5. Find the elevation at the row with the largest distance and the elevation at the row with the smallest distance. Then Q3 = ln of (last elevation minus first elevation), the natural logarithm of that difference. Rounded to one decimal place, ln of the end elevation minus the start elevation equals -3.5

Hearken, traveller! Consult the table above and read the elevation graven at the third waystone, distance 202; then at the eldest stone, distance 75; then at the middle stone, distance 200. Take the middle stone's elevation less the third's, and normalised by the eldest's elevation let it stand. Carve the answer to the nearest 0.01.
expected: 0.07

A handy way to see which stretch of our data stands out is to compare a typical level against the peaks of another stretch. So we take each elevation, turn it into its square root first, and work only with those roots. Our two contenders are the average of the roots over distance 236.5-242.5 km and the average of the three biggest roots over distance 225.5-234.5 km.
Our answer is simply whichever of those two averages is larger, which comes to 1.67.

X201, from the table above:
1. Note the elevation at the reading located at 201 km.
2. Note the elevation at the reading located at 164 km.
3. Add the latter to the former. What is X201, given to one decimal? 5.5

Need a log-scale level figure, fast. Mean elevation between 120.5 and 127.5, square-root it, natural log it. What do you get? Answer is 0.549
